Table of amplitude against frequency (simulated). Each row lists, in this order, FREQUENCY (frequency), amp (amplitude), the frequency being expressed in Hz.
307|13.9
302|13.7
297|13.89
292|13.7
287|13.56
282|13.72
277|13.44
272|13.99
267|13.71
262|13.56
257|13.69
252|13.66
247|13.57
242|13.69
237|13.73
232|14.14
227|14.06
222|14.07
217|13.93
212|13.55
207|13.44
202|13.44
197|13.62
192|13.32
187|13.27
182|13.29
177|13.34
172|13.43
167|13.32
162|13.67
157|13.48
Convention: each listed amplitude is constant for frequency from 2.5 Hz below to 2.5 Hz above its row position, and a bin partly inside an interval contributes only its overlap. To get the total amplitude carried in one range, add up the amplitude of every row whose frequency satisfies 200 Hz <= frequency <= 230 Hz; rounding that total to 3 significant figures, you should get 82.5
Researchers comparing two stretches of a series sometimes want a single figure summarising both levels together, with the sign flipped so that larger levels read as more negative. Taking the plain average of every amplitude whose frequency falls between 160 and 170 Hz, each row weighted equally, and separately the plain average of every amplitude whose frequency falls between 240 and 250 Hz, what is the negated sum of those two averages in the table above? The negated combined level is -27.1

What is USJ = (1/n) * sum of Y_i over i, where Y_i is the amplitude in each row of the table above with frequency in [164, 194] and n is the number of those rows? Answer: 13.3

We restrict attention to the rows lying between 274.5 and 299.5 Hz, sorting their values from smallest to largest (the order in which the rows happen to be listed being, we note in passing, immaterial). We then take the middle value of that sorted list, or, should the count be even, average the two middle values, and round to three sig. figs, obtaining 13.7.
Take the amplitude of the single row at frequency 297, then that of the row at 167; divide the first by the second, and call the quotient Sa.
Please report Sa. 1.04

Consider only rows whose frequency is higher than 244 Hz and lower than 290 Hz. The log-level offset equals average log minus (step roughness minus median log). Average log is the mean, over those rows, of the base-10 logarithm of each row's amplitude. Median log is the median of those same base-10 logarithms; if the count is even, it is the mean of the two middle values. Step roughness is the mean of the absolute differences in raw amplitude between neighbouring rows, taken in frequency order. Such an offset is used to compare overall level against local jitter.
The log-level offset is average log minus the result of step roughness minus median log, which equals 2.06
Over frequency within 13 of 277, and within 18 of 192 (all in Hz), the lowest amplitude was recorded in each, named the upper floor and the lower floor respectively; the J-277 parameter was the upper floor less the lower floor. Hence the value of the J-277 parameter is 0.17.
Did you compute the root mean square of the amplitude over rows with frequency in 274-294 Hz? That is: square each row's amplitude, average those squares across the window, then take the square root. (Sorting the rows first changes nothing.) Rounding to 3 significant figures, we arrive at 13.6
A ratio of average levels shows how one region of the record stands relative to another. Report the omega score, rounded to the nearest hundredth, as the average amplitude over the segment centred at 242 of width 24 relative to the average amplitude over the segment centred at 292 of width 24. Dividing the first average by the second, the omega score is 1.00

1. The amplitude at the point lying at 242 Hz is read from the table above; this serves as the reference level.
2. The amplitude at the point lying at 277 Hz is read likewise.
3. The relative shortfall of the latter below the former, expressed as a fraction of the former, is 0.018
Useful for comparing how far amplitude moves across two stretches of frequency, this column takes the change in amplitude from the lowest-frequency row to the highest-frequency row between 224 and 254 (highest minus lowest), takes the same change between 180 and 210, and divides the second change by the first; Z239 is -0.4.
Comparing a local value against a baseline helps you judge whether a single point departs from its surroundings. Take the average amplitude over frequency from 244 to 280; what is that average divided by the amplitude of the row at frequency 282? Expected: 1.00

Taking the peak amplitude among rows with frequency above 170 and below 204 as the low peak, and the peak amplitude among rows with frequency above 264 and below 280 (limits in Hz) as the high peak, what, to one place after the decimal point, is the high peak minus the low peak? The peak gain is 0.4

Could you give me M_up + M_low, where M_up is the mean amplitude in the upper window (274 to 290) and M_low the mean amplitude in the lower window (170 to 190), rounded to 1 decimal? 26.9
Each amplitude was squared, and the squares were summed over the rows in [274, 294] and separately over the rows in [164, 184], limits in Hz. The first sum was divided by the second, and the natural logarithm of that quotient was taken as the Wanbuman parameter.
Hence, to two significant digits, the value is 0.039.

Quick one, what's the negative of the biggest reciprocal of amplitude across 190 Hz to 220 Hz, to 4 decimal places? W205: -0.0751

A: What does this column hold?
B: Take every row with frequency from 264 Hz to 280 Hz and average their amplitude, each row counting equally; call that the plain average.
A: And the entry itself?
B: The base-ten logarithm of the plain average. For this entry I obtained 1.14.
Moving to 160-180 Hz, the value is 1.13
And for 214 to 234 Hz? 1.15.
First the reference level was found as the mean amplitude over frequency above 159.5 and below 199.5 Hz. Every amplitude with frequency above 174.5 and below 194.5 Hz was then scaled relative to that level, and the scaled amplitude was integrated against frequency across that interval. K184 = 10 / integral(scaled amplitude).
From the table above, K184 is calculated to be 0.504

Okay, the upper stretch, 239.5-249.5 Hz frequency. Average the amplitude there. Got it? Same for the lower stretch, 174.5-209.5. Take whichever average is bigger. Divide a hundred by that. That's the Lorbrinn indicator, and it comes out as 7.337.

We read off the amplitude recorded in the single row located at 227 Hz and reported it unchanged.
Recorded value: 14.06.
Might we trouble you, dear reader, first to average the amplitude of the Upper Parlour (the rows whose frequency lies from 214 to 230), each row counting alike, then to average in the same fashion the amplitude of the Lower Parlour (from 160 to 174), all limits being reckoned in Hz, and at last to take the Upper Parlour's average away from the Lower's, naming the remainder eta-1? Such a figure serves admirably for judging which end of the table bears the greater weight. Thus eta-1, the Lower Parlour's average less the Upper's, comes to -0.5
